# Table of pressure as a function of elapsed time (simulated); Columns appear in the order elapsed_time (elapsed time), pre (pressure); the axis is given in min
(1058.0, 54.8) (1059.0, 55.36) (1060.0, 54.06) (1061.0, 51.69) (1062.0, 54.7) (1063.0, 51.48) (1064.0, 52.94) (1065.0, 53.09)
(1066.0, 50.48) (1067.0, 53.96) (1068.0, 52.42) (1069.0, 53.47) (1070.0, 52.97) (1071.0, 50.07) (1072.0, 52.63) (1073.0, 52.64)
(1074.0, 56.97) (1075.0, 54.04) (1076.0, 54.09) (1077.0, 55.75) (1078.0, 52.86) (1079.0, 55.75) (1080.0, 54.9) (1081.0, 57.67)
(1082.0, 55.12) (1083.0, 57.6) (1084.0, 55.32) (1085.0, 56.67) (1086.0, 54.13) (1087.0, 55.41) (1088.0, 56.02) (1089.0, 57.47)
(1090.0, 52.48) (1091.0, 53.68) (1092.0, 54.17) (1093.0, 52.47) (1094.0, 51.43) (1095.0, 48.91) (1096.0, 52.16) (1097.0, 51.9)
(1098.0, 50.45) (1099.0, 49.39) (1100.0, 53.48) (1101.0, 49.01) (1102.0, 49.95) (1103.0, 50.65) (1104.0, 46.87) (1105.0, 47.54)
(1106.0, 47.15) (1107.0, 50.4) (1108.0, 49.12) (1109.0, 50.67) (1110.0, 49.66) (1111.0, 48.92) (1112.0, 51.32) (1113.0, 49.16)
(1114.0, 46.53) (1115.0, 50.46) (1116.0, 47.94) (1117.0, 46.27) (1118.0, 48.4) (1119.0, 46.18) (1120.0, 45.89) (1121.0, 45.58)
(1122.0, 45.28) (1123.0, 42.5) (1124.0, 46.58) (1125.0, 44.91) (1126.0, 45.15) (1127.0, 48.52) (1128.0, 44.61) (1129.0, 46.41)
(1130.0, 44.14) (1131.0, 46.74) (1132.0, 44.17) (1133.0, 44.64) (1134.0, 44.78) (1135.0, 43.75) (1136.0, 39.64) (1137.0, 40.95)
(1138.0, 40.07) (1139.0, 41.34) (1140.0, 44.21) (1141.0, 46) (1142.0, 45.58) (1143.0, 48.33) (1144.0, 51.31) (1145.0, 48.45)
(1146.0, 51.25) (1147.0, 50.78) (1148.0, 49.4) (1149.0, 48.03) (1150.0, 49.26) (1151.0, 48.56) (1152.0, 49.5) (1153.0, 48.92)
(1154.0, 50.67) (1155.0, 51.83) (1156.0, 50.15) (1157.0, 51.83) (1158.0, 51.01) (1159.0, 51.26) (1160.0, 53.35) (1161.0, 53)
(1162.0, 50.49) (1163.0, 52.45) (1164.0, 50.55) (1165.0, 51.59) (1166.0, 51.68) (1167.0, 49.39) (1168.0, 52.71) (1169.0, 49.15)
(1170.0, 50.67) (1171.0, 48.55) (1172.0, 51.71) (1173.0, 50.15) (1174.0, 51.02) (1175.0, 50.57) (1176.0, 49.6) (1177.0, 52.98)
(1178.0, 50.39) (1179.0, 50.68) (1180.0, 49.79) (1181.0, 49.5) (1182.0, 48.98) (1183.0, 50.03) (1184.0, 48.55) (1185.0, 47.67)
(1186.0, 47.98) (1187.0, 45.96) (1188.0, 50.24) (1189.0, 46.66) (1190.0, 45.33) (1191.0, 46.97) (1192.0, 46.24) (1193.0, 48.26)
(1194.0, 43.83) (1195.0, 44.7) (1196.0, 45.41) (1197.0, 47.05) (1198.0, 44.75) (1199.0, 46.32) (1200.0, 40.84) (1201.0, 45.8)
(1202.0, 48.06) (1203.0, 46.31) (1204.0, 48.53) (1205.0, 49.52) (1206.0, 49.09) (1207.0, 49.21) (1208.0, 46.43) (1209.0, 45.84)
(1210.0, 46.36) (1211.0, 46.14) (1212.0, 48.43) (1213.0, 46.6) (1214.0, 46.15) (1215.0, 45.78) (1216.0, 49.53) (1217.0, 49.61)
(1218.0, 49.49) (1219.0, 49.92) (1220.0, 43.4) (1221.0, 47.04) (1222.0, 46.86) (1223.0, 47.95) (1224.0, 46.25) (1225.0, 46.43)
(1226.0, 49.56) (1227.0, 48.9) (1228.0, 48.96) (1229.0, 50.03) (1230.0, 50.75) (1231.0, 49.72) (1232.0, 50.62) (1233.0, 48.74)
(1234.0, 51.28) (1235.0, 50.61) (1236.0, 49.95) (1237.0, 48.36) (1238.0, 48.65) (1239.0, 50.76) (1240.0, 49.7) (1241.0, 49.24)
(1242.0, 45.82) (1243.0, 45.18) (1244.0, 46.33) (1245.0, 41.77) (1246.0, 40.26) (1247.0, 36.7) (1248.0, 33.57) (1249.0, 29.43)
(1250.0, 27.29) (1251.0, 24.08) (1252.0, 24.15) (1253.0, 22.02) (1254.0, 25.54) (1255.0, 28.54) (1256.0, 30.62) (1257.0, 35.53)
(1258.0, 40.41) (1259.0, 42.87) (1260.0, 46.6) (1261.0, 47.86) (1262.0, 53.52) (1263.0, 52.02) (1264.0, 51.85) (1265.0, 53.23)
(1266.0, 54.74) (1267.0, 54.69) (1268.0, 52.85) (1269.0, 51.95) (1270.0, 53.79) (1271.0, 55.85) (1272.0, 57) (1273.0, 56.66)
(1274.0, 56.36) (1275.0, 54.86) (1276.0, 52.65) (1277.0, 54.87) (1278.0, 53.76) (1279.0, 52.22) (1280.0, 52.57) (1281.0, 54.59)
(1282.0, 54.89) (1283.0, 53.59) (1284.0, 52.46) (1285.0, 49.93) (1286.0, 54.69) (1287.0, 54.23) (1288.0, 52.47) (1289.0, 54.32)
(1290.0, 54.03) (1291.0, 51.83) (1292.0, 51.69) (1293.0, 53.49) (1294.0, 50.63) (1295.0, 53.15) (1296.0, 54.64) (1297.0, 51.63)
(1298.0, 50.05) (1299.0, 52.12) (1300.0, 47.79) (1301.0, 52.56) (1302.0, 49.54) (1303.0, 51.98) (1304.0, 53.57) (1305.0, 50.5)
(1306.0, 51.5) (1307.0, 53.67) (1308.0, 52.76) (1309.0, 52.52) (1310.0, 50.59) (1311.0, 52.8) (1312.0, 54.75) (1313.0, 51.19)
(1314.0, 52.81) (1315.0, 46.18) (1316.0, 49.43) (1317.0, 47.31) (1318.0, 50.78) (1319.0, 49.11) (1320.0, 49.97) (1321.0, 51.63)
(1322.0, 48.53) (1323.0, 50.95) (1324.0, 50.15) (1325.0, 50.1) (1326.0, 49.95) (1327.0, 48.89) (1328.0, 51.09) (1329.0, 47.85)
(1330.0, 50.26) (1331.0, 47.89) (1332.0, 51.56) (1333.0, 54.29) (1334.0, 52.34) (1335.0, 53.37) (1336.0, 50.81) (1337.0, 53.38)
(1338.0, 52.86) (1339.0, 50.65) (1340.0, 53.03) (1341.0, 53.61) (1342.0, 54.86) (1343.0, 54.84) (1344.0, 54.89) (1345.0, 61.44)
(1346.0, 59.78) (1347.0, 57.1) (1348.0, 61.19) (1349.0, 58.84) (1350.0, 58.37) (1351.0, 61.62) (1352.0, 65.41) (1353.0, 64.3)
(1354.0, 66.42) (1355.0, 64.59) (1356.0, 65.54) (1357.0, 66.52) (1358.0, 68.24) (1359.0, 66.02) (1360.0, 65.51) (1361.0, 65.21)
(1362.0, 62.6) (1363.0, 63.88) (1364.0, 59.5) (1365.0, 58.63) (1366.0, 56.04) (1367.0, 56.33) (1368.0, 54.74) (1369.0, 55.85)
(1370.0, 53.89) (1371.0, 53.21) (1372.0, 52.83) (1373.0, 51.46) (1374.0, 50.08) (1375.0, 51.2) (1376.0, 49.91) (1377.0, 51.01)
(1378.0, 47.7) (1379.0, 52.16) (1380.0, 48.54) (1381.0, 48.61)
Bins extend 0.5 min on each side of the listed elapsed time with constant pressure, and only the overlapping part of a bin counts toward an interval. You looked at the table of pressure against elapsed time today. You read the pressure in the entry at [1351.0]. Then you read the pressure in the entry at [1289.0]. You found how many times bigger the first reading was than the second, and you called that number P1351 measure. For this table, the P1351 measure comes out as 1.13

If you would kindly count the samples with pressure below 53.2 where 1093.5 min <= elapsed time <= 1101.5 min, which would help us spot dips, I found 7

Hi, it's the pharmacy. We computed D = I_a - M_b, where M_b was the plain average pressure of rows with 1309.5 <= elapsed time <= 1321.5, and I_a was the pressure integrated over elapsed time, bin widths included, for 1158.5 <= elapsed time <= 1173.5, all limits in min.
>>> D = 716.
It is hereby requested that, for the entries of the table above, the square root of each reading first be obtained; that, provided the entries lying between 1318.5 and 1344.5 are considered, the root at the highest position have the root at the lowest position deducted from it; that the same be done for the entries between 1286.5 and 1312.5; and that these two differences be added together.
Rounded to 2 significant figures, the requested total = 0.44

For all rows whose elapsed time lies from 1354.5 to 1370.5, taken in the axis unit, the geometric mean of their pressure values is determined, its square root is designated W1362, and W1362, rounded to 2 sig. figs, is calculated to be 7.8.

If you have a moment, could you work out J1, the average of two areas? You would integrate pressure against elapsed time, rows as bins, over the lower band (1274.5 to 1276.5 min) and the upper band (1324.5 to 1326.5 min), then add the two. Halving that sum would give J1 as 104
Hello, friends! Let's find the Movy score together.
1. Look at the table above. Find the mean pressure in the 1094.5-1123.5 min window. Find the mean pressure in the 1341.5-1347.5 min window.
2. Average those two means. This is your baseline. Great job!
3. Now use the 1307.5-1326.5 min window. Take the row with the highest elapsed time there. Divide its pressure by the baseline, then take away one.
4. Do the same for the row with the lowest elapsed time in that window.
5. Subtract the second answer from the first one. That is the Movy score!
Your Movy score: -0.05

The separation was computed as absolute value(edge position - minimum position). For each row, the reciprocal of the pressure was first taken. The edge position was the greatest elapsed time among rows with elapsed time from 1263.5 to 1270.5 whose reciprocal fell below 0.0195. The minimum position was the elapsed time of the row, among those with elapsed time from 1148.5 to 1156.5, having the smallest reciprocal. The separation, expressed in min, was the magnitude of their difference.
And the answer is 115 min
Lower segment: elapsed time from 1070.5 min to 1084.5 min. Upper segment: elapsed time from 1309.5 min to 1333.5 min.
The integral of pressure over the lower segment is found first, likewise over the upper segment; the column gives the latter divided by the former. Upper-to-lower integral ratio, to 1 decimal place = 1.6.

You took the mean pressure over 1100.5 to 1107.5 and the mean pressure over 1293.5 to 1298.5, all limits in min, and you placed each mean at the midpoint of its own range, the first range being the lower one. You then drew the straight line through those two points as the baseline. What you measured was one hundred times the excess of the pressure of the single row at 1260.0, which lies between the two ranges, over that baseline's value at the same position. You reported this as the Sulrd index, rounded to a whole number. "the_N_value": -482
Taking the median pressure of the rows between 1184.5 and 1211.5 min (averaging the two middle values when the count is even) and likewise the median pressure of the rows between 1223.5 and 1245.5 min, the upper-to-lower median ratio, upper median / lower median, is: 1.06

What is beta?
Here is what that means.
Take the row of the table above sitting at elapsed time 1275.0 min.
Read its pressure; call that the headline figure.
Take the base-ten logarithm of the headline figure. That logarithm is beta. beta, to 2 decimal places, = 1.74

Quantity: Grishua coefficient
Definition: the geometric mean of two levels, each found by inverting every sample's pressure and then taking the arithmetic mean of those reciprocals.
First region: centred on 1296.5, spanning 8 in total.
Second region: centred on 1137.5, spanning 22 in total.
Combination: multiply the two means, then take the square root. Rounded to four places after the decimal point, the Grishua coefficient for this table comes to 0.0207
